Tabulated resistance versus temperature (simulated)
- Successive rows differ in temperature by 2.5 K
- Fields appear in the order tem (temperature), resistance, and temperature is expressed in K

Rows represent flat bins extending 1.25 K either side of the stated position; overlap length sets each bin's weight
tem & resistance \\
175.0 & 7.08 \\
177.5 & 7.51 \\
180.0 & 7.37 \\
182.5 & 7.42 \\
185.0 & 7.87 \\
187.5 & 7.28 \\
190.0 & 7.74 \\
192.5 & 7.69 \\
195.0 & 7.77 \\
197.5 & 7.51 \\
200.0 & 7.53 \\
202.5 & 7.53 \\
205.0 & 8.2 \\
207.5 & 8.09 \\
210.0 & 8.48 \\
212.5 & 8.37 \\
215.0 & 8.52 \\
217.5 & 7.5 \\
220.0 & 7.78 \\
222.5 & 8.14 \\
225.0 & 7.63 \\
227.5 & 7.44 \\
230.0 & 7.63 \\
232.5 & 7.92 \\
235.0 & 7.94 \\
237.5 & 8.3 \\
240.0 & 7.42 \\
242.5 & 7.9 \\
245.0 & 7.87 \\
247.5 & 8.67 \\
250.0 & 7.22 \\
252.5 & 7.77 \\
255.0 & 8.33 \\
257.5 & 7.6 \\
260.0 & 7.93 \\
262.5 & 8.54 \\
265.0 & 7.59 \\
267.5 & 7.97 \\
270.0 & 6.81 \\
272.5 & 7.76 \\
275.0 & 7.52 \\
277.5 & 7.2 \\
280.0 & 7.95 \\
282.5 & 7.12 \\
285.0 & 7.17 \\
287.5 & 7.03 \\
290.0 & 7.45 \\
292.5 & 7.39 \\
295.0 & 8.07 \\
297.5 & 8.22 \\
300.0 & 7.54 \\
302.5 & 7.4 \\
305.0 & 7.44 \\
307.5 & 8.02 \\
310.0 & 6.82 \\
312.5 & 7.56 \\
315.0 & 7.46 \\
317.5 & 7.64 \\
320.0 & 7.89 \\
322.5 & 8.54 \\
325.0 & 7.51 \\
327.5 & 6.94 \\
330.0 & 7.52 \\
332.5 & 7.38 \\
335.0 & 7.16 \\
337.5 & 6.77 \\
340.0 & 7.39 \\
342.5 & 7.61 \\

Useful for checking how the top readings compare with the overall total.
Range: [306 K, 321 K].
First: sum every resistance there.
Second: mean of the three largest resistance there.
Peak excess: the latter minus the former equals -38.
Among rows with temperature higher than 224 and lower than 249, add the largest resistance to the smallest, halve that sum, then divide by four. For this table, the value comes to 2.01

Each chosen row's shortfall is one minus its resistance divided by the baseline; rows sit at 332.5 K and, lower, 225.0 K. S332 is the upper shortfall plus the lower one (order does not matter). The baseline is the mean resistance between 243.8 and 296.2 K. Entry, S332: 0.04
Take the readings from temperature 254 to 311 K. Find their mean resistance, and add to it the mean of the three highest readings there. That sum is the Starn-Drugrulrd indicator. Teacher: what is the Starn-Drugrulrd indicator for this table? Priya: 16.0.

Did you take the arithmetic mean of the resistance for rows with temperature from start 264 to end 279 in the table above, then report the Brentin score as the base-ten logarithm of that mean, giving 0.874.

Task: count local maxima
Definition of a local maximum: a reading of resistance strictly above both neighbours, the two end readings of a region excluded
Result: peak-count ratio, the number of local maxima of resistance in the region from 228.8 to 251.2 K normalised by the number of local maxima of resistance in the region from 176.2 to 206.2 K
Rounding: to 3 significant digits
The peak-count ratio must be 1.00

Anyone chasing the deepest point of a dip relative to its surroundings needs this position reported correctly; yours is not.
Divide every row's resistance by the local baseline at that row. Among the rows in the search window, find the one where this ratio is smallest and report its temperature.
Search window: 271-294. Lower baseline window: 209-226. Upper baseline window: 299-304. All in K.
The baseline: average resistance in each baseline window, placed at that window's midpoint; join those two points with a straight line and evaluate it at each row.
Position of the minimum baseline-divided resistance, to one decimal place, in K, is 287.5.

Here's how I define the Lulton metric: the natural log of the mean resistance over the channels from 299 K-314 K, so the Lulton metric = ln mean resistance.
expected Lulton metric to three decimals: 2.010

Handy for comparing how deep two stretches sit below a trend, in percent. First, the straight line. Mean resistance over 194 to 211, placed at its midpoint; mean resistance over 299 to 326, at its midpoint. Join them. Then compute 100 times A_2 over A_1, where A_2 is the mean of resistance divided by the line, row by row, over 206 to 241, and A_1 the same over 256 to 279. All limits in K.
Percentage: 102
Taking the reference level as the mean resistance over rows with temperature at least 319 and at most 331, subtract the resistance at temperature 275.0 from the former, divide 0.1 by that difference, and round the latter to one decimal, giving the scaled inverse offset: 0.6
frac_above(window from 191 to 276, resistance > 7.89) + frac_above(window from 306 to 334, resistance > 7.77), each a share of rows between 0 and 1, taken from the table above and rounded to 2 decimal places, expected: 0.71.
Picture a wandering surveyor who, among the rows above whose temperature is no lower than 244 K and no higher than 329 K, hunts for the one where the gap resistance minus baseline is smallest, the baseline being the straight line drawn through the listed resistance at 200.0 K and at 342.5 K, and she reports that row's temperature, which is 310.0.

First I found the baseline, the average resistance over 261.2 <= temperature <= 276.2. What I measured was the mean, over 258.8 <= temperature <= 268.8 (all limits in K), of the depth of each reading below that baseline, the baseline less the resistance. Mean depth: -0.3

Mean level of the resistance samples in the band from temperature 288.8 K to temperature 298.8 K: 7.78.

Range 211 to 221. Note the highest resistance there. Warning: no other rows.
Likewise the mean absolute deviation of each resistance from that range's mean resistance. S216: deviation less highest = -8.12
